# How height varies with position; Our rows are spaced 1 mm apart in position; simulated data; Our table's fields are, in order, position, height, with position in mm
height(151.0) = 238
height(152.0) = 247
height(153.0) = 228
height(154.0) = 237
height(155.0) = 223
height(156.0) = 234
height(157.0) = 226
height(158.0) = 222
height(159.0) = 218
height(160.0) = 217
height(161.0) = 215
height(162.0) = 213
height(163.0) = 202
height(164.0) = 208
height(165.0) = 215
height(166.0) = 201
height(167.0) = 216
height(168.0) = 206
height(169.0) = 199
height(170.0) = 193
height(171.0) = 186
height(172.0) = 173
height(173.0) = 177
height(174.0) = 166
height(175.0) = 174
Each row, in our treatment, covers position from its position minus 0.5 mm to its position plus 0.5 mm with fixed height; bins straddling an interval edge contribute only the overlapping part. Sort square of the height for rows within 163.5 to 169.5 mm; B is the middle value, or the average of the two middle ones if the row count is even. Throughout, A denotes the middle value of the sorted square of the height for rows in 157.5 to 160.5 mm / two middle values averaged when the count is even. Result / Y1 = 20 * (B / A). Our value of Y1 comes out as 18.0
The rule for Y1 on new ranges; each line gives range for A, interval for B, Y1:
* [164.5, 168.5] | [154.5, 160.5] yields 22.3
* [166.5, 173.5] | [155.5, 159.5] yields 26.9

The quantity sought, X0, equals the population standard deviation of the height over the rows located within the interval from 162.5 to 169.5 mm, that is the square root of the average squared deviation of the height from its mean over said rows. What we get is 6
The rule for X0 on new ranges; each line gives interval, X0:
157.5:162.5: 3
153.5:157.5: 6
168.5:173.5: 10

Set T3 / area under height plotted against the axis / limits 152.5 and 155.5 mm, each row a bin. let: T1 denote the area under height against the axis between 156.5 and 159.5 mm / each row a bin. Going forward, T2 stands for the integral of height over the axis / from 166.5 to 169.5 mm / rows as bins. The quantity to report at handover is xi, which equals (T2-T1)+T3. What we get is 643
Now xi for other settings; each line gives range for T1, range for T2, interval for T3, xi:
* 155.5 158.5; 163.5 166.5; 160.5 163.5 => 572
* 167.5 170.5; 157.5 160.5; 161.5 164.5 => 682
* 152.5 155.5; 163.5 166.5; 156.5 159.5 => 602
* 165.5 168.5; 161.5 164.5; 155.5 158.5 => 682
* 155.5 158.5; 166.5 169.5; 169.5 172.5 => 491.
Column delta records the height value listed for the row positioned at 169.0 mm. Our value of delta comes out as 199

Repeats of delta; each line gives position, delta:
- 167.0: 216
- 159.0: 218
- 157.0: 226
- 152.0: 247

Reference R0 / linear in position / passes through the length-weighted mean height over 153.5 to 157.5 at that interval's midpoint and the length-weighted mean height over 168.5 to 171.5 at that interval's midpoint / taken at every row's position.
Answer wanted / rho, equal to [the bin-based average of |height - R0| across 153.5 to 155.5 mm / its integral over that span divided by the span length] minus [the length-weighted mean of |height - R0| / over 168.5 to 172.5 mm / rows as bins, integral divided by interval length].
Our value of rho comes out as 0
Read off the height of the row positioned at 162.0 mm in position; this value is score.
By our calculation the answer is 213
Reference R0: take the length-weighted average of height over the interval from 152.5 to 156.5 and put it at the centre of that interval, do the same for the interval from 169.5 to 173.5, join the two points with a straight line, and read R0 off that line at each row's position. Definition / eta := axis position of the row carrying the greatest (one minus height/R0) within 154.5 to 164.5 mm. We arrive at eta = 155.0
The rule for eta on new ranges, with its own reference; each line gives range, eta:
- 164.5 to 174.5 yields 174.0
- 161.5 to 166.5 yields 163.0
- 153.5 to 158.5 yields 155.0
